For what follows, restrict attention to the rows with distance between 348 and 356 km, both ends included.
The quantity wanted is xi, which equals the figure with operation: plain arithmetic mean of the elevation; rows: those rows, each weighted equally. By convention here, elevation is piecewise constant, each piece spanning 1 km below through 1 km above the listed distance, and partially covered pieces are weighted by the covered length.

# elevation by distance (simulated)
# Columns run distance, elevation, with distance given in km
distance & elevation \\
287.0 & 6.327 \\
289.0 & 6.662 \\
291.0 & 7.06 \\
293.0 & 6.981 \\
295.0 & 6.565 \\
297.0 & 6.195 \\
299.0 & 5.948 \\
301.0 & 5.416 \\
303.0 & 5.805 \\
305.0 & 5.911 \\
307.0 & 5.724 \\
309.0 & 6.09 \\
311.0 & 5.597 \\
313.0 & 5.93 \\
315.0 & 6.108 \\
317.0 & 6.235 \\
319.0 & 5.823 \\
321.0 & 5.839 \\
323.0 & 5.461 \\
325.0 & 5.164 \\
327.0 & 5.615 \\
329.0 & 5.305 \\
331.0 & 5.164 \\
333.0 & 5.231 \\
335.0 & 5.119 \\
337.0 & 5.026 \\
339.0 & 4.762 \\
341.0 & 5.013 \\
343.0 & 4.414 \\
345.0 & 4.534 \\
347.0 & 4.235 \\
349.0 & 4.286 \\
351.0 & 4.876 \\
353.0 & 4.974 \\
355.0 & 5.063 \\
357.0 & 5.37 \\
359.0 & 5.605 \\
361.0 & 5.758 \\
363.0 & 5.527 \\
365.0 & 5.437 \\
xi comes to 4.8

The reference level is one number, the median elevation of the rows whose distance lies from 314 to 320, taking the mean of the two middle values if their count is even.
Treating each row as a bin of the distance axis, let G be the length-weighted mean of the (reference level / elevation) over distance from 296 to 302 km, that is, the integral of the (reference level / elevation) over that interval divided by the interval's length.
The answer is 1.05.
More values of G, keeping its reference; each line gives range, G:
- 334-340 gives 1.23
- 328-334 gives 1.17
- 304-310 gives 1.03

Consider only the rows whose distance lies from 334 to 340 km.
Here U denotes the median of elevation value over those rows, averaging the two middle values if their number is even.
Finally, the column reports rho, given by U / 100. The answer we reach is 0.050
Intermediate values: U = 5.0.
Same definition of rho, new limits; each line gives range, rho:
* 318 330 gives 0.055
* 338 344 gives 0.048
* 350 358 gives 0.050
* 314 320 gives 0.061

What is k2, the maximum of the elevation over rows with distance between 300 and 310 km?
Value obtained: 6.09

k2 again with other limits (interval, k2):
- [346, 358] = 5.37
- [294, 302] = 6.565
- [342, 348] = 4.534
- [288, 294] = 7.06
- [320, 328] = 5.839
